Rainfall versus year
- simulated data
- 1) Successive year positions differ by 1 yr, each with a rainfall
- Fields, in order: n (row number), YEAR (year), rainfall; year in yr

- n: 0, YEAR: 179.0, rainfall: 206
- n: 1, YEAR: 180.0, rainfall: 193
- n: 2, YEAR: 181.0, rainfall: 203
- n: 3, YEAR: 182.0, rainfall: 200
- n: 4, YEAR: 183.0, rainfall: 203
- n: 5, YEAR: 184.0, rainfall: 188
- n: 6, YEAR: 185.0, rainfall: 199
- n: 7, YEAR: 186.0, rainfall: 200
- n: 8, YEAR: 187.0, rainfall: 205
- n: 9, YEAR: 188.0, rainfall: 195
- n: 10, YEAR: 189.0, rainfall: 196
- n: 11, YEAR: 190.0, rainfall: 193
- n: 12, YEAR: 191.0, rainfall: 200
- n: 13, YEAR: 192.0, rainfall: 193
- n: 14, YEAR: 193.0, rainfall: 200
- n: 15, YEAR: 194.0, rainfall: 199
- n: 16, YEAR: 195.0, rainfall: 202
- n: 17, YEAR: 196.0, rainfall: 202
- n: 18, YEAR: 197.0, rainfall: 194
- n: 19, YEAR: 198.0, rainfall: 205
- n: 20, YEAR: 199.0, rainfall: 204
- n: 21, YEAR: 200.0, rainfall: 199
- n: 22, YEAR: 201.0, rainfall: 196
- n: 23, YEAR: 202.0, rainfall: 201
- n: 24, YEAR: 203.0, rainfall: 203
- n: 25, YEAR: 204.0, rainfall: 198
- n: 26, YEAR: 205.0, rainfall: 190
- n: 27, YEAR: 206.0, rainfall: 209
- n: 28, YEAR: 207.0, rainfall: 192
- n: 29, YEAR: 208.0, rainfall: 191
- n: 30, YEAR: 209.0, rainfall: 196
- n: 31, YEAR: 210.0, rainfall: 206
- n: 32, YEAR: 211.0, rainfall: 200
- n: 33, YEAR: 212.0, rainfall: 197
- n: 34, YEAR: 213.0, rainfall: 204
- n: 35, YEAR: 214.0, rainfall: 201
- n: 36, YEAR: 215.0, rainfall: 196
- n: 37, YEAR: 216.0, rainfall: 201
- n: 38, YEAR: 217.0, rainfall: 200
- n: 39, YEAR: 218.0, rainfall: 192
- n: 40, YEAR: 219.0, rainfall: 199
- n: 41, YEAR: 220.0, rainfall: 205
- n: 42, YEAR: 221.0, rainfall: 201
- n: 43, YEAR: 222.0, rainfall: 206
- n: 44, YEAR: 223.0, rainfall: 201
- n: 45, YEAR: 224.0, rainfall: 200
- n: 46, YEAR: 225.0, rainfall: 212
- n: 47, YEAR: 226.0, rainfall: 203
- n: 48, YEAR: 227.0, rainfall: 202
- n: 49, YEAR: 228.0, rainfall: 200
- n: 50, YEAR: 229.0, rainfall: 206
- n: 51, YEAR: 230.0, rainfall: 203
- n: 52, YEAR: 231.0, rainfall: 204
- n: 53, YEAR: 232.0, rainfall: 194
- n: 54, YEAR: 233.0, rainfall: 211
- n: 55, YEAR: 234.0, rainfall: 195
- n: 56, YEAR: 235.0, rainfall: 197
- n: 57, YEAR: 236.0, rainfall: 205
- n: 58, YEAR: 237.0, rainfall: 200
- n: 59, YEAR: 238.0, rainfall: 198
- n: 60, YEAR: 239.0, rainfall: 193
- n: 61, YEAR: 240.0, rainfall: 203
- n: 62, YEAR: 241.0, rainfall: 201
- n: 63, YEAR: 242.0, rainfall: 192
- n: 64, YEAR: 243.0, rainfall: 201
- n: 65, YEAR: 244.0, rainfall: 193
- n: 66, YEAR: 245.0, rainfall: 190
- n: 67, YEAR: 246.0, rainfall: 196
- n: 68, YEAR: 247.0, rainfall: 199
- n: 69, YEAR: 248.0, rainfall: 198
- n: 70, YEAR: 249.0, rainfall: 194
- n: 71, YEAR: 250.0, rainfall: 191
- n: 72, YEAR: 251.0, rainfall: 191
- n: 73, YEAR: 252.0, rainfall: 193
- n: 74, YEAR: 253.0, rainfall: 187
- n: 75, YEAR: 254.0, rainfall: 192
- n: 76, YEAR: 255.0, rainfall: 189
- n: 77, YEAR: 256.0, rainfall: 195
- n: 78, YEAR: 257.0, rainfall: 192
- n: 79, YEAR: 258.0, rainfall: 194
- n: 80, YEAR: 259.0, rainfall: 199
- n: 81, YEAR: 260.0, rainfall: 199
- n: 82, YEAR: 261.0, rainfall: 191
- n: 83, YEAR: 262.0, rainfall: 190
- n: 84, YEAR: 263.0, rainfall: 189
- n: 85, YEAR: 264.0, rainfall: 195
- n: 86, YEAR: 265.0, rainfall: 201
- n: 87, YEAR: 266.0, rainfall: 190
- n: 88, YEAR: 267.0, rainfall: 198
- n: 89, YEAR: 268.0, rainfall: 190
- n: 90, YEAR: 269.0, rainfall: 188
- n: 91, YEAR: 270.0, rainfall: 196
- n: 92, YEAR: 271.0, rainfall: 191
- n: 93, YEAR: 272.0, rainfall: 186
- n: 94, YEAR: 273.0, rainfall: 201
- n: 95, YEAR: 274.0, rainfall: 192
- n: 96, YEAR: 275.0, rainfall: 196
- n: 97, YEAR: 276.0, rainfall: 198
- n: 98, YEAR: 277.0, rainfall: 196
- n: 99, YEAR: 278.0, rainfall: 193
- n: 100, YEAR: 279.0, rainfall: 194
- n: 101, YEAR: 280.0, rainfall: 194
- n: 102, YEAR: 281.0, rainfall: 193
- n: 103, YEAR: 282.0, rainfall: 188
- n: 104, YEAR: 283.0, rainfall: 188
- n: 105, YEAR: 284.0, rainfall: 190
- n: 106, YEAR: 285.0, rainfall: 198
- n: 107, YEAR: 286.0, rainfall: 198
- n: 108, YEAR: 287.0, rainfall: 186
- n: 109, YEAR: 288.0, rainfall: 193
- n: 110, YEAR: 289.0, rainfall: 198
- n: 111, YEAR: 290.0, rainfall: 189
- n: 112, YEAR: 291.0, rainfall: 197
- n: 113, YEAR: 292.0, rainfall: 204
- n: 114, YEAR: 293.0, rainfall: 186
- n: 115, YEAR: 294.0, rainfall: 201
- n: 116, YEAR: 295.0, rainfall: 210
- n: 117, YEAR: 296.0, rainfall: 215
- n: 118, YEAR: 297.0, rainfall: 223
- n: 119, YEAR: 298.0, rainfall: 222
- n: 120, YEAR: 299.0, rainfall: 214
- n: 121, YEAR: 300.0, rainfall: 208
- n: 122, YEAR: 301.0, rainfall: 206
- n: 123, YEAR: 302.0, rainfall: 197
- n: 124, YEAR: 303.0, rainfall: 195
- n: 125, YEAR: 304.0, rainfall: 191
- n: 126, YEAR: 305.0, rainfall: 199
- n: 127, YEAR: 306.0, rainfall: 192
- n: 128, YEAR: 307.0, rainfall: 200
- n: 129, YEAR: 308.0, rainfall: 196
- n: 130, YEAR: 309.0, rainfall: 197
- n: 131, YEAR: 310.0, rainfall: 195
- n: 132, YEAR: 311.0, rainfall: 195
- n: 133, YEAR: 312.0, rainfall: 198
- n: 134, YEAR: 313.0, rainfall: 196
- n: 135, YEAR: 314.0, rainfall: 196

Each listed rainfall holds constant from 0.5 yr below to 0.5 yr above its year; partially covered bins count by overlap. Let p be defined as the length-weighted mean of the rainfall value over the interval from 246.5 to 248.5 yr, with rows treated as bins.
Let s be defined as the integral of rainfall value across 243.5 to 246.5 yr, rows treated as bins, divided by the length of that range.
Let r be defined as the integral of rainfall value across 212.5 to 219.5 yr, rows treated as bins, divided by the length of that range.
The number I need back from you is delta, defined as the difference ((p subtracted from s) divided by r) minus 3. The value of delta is -3.03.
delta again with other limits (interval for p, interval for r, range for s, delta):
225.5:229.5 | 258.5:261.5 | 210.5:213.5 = -3.01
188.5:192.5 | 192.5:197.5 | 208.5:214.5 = -2.97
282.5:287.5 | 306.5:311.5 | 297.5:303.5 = -2.92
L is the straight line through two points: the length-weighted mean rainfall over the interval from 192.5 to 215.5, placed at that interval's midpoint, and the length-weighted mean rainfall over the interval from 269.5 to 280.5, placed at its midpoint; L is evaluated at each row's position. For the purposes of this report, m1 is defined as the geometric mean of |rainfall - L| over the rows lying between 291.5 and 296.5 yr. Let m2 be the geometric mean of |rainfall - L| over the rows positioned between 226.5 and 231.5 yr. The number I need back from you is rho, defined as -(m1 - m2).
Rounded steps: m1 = 11.9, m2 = 5.0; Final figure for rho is -6.9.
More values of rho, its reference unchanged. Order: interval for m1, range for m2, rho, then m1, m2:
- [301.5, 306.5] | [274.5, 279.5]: -0.7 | 1.4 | 0.7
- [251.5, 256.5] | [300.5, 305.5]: 0.9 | 3.3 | 4.3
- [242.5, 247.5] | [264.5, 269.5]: 2.5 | 2.5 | 5.0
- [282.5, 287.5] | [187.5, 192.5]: -1.7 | 5.0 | 3.2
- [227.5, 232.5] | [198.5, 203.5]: -2.5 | 4.8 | 2.2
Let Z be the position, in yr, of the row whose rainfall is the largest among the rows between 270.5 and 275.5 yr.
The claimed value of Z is 273.0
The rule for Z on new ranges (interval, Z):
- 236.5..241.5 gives 240.0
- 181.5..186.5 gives 183.0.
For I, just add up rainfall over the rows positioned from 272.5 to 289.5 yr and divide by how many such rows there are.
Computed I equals 194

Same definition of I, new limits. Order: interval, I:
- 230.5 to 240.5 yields 200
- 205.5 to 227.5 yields 201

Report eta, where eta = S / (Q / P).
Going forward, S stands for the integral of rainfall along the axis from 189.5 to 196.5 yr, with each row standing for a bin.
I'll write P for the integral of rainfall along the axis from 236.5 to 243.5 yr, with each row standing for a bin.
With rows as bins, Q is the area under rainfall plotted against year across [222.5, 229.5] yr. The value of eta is 1354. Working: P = 1388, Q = 1424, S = 1389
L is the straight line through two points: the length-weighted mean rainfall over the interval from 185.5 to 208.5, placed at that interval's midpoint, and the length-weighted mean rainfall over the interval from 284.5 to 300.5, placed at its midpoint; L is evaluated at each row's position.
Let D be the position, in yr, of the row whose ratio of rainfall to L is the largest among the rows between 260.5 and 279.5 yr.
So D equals 265.0 yr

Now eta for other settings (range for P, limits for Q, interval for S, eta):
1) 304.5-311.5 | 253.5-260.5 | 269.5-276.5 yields 1374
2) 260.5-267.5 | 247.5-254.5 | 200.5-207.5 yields 1397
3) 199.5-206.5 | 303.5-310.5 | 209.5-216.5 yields 1432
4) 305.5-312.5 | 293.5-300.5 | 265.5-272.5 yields 1231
